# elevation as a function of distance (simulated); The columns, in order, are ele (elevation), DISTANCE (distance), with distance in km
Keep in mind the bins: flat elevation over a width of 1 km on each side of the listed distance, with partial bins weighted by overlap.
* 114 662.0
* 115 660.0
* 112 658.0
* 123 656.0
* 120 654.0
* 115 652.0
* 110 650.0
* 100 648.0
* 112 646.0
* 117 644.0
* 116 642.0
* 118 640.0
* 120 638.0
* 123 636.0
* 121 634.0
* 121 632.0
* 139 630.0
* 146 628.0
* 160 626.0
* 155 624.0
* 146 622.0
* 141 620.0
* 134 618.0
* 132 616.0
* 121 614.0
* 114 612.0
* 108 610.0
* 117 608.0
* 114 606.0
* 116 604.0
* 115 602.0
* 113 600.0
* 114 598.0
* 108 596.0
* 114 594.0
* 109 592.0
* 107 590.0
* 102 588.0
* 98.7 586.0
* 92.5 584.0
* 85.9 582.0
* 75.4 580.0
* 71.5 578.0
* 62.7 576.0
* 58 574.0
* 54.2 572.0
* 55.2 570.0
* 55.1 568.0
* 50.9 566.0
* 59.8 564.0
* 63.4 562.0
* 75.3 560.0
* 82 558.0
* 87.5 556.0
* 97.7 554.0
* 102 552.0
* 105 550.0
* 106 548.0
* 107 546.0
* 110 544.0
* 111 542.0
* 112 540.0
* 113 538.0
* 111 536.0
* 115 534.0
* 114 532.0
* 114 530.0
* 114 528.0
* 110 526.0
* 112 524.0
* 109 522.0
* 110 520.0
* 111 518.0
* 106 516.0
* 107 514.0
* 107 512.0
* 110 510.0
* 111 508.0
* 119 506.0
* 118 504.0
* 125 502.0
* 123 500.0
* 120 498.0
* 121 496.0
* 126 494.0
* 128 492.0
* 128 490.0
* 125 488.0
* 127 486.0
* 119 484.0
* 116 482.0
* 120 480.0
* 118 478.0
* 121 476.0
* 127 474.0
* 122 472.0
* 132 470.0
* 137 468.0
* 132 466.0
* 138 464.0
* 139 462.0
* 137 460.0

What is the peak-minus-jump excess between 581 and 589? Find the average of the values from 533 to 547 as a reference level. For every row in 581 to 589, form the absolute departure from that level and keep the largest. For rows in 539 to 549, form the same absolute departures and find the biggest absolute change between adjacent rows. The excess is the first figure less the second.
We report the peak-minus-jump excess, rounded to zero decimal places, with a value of 22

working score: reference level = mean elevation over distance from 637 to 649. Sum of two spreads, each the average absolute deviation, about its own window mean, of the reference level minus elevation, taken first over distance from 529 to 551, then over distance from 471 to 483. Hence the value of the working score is 5.4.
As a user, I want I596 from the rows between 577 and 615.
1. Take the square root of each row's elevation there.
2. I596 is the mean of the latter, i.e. 10.2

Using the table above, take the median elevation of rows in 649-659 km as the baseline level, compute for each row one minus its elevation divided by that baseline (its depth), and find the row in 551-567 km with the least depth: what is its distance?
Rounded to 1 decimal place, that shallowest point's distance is 552.0 km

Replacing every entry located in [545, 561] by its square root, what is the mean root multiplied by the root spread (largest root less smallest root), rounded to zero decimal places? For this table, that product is 16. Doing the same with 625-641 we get 20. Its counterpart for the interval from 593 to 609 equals 5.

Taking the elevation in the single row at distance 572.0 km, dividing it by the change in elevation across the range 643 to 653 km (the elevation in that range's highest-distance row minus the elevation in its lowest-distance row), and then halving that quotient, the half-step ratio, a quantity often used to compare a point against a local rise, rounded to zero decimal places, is -14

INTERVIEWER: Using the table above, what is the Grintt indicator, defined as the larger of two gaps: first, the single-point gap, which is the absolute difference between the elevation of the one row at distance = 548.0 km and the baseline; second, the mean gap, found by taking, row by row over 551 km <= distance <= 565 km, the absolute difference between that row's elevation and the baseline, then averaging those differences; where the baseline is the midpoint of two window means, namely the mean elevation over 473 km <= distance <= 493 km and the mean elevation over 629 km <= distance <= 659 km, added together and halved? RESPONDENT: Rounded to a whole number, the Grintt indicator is 39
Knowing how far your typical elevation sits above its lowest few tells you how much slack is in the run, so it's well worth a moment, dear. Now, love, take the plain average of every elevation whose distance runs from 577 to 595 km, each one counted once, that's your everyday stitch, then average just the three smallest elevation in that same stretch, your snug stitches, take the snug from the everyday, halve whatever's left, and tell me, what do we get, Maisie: 9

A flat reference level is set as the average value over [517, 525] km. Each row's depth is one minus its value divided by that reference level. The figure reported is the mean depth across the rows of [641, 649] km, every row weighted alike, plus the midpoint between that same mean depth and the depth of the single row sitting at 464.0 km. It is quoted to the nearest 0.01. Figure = -0.13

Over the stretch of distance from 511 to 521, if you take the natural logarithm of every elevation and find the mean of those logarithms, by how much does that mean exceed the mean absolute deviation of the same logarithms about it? 4.67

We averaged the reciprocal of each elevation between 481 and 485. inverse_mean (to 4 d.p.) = 0.0085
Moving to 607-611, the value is 0.0089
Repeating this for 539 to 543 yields 0.0090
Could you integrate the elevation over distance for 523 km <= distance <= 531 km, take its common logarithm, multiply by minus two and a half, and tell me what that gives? -7.386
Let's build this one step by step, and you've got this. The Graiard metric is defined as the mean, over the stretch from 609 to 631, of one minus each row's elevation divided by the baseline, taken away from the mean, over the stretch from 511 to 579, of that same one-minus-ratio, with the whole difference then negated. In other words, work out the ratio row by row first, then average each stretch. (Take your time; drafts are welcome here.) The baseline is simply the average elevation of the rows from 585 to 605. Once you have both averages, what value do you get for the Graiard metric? -0.39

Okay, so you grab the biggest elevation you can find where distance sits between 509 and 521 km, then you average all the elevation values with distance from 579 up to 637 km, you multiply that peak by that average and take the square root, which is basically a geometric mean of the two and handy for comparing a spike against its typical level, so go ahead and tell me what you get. 115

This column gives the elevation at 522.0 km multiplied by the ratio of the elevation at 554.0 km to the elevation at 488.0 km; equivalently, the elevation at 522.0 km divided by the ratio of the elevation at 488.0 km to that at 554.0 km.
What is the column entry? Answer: 85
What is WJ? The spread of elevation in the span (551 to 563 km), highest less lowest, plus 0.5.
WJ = 39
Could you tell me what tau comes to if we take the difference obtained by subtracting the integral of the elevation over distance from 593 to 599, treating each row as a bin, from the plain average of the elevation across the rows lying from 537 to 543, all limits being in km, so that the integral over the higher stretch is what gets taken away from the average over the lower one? -560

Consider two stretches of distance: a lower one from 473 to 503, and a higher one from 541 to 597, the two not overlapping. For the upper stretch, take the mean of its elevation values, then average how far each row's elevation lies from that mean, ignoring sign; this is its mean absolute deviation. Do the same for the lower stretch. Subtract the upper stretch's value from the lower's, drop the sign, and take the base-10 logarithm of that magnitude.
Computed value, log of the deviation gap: 1.20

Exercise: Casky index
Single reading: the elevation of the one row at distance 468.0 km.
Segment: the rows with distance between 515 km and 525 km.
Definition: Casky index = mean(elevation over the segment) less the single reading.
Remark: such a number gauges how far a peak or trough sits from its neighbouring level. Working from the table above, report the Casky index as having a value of -27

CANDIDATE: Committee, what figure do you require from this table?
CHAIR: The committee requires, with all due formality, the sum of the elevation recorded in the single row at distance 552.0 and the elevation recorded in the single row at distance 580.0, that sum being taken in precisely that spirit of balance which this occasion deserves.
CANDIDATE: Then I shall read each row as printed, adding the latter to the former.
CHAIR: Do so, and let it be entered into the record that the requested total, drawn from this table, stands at 177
